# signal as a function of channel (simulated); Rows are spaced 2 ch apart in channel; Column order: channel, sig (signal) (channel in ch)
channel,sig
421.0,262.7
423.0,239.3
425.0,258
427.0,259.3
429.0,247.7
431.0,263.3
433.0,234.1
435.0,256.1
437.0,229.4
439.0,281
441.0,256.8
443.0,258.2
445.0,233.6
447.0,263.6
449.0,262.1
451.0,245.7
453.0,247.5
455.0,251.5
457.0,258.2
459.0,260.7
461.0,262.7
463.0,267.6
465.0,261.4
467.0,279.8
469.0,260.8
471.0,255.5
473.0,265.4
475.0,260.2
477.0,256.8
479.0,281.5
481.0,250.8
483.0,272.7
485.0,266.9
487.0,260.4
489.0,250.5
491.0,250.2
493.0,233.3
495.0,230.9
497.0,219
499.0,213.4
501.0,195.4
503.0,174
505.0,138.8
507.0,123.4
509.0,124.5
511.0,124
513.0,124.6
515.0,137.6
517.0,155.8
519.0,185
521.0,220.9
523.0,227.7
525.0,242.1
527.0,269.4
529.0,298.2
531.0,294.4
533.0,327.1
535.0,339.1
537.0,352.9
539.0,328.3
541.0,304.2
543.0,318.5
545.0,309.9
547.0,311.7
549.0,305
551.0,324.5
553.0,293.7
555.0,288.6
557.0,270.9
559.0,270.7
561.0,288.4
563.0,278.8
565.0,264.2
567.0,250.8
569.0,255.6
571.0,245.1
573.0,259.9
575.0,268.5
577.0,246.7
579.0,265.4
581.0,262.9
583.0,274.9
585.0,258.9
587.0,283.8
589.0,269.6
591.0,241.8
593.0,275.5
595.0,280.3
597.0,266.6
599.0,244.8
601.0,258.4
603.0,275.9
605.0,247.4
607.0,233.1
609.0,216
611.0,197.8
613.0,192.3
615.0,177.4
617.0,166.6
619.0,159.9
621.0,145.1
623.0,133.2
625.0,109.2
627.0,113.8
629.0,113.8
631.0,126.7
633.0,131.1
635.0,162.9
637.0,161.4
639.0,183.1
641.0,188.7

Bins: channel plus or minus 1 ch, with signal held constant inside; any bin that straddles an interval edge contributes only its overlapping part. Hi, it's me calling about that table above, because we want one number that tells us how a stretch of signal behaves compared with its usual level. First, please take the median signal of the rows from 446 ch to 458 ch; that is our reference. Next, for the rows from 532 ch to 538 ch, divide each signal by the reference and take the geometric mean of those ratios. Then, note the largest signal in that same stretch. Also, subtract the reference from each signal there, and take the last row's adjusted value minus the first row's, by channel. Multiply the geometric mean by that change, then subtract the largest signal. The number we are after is -319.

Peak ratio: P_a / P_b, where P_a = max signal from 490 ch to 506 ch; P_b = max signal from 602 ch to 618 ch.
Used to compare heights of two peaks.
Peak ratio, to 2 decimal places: 0.91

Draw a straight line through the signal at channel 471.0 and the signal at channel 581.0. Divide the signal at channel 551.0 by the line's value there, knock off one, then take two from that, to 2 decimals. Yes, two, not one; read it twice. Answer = -1.76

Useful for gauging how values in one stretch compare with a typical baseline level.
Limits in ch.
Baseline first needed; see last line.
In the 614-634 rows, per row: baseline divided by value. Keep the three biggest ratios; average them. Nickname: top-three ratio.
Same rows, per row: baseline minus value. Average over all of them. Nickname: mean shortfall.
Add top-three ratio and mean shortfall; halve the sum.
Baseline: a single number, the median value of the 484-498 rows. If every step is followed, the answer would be 57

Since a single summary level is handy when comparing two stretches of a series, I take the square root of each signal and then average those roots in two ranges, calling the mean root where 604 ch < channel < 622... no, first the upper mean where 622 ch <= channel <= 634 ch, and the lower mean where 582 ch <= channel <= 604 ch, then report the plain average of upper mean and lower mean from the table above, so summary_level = 13.7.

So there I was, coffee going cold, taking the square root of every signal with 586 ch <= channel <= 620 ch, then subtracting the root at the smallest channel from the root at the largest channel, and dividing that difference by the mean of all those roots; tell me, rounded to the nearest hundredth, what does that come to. -0.28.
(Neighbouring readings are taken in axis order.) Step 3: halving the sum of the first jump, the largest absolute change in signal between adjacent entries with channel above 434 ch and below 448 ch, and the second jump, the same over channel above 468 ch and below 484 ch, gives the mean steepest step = 41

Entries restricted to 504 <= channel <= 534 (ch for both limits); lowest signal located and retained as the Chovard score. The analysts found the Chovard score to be 123.4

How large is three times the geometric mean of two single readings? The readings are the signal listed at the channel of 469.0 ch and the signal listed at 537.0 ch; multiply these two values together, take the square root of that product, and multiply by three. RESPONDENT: 910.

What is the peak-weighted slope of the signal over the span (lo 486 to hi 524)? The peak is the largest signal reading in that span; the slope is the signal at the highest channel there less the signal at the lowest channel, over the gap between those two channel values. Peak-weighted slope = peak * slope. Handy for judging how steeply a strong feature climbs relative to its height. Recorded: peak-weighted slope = -237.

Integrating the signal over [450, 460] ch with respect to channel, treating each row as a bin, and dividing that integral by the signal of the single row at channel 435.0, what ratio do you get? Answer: 9.9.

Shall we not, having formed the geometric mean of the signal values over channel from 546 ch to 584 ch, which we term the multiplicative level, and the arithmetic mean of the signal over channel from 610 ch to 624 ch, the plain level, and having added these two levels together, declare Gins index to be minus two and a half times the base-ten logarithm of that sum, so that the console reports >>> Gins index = -6.61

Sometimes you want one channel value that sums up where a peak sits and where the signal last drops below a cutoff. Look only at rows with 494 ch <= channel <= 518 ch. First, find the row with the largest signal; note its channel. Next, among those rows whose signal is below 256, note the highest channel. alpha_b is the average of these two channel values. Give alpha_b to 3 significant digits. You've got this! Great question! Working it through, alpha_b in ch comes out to 506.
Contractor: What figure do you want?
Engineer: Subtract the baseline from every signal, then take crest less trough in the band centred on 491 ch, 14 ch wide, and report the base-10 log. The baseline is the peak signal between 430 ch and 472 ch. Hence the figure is 1.68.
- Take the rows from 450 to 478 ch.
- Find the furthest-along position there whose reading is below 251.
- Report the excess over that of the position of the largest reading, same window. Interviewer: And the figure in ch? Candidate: 14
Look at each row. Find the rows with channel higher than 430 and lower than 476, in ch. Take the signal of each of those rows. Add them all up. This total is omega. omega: 5915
